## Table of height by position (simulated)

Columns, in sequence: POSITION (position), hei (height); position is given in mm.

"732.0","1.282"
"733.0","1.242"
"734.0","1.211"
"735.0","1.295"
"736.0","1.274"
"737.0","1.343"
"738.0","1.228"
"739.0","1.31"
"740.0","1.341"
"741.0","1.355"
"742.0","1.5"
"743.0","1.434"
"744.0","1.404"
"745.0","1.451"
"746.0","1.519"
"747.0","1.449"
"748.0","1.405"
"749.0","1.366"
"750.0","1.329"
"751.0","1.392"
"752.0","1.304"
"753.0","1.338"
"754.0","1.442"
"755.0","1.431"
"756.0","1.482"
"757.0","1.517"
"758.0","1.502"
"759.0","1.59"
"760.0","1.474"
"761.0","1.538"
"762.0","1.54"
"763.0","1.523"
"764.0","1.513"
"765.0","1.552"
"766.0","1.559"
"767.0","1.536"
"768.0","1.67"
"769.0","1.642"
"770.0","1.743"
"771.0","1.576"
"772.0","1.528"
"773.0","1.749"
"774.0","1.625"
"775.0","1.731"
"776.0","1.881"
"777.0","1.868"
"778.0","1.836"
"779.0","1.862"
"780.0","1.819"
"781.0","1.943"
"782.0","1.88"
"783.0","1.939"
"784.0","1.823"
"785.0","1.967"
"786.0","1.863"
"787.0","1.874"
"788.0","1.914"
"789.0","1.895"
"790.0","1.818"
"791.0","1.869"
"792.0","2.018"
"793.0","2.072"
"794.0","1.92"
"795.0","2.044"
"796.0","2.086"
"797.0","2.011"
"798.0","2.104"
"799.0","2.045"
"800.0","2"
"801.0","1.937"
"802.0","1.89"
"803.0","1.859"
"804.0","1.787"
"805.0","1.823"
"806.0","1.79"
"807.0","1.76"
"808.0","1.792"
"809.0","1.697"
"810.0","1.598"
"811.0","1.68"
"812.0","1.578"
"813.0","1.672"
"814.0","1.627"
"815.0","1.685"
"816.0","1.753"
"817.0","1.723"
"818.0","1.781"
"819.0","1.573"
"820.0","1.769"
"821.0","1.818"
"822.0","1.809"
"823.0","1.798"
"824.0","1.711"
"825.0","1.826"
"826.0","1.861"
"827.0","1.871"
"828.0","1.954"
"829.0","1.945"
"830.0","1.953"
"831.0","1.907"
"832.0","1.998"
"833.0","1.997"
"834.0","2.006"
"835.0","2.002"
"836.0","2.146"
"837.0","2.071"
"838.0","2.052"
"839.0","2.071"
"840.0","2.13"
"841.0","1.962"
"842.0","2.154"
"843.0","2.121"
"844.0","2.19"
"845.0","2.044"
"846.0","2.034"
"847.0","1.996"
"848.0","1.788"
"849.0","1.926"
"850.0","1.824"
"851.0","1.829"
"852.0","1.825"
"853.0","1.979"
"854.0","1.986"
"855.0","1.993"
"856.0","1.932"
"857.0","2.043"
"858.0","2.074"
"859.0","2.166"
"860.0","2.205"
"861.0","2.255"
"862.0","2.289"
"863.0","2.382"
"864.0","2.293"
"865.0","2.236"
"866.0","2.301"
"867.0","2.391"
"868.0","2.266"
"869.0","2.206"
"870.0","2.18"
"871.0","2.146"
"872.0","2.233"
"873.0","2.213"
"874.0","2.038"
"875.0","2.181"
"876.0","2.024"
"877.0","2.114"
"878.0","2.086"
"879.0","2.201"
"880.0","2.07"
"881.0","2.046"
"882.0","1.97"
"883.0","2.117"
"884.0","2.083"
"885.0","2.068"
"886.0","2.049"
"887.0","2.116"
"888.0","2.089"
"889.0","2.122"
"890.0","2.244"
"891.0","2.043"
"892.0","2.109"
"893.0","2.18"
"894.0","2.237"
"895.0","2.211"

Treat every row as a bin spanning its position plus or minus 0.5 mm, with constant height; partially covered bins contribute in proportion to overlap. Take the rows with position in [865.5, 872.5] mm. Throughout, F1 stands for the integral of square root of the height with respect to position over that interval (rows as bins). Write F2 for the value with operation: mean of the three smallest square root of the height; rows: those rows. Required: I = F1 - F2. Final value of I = 9.01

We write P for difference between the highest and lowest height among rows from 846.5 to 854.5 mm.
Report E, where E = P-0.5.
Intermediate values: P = 0.208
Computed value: -0.29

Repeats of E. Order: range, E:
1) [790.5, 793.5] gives -0.30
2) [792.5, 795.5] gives -0.35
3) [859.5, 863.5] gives -0.32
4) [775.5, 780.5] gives -0.44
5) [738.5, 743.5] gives -0.31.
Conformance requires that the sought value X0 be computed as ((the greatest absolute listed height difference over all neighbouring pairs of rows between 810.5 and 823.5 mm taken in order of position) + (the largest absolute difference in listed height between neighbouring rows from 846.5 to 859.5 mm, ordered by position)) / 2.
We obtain 0.208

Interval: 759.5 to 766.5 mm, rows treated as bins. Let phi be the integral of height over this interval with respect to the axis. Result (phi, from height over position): 10.7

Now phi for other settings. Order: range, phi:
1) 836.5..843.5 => 14.6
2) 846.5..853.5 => 13.2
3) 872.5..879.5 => 14.9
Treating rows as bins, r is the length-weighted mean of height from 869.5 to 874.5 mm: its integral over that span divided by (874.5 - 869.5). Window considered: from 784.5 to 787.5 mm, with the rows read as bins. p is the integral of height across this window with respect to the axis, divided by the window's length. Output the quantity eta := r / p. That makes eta 1.1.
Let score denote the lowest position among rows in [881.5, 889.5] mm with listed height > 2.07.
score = 883.0 mm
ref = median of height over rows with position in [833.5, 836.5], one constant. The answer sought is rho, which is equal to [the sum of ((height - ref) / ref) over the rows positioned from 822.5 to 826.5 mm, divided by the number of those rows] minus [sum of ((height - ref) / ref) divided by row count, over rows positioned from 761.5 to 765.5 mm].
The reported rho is 0.13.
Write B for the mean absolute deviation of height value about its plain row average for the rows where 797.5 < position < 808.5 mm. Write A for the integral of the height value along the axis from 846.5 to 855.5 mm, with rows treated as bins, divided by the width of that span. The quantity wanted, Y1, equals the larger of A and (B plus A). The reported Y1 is 2.001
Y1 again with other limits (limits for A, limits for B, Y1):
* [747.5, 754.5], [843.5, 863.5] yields 1.499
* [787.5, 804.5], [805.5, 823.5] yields 2.026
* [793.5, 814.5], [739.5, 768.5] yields 1.916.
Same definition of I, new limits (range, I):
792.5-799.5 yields 8.59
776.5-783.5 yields 8.24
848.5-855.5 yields 8.32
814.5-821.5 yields 7.91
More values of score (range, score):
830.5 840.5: 836.0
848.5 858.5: 858.0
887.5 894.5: 888.0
